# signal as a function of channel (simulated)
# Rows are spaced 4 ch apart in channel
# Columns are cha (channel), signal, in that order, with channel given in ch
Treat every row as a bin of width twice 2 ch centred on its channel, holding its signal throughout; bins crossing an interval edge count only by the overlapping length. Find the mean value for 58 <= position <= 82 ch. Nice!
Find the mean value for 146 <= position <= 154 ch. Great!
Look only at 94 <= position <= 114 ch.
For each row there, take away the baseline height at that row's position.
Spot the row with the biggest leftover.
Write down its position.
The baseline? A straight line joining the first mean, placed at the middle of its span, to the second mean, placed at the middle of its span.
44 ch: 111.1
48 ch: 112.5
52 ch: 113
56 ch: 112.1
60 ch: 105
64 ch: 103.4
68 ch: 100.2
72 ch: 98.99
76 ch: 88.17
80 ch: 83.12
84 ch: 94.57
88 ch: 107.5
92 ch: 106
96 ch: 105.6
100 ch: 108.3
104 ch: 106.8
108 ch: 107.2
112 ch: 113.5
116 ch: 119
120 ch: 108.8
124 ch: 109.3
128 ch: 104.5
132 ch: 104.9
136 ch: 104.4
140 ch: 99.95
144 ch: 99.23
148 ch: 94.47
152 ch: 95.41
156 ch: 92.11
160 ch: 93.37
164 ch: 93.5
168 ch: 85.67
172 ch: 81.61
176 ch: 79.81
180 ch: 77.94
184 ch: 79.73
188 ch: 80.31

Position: 112 ch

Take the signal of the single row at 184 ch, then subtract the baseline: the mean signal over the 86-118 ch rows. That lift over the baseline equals -30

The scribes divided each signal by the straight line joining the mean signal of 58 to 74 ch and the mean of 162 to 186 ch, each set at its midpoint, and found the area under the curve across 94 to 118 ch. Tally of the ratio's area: 27.8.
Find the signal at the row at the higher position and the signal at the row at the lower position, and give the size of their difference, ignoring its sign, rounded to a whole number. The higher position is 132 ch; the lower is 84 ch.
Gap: 10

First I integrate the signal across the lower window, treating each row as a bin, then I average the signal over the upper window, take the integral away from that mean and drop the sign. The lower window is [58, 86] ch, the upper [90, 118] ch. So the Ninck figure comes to 2584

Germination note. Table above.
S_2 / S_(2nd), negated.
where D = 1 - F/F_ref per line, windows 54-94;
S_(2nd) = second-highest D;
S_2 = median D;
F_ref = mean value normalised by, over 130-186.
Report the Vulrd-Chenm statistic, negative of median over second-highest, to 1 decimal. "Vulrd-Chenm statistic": 3.0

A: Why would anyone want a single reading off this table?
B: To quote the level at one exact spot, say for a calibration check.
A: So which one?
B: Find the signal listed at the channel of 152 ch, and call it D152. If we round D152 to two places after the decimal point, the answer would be 95.41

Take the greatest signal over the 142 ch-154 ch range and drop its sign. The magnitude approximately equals 99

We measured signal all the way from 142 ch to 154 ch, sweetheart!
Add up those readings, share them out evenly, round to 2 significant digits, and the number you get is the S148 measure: 96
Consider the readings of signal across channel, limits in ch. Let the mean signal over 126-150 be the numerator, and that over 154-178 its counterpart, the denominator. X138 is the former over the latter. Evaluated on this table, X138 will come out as 1.2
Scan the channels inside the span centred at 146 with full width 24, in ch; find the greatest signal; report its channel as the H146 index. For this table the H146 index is 136 ch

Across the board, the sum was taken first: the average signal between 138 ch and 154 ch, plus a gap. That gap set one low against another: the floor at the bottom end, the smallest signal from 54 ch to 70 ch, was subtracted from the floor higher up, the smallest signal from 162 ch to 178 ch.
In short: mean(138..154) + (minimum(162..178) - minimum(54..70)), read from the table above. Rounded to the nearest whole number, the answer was 77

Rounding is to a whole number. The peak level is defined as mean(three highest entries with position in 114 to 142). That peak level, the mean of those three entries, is 112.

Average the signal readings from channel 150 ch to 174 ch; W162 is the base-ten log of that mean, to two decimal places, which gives 1.96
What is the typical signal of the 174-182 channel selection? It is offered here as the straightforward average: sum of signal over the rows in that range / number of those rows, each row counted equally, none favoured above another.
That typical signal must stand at 79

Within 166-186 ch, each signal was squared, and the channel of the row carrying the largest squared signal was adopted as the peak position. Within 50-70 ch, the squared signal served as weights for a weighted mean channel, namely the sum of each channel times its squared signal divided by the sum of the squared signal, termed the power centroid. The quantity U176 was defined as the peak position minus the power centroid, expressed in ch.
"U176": 108.5 ch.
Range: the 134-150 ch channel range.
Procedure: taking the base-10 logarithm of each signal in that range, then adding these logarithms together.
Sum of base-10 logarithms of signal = 7.99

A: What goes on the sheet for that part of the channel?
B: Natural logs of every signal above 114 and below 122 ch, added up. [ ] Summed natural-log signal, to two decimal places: 9.47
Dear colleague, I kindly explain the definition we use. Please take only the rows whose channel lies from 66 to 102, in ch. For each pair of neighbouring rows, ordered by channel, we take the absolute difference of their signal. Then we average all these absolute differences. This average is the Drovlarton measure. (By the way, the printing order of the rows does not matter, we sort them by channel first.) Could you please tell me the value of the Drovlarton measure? 5.76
